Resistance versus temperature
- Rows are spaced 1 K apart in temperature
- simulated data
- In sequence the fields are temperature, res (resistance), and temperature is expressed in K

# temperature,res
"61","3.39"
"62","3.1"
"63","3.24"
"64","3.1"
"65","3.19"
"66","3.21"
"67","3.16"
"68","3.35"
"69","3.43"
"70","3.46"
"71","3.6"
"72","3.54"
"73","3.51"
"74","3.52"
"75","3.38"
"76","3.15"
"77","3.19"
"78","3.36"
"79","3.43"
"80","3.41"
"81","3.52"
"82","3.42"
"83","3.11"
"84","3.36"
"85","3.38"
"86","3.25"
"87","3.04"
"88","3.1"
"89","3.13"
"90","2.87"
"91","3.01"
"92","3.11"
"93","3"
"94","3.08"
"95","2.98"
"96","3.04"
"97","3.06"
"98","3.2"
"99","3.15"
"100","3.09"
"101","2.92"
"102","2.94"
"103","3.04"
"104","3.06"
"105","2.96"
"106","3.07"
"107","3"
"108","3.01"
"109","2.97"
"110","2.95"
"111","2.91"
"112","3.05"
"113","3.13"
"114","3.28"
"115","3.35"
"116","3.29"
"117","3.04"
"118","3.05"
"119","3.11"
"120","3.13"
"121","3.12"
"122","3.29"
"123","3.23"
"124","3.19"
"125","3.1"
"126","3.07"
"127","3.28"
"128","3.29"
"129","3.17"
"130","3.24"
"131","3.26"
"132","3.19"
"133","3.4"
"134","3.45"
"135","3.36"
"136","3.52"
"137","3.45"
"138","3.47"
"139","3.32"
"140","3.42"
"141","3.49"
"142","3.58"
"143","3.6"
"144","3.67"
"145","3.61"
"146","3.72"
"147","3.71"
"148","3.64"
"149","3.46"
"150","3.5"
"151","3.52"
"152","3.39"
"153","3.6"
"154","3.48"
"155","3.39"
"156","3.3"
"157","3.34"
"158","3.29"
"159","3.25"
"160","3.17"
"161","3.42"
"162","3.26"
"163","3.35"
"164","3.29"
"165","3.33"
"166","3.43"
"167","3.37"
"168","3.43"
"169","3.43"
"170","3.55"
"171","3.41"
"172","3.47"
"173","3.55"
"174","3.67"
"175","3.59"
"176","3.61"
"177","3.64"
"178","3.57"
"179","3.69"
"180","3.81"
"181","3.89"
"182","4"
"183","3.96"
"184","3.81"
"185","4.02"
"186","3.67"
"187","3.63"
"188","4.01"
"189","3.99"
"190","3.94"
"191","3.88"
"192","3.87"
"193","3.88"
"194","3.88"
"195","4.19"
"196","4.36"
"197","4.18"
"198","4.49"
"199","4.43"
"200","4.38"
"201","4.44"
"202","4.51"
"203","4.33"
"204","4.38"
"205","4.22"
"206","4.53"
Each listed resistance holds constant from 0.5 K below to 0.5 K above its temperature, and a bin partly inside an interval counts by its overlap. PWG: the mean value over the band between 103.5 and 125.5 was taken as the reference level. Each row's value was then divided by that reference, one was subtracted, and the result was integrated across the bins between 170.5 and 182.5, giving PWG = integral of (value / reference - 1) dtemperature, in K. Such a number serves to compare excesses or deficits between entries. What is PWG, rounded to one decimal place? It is 2.1 K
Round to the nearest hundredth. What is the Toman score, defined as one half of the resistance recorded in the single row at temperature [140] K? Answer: 1.71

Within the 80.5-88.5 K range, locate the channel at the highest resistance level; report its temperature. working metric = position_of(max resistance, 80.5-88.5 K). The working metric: 81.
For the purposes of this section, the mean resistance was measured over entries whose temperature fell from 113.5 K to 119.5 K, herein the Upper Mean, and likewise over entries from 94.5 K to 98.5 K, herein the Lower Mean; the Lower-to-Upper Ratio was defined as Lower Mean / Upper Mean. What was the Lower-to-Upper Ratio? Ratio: 0.96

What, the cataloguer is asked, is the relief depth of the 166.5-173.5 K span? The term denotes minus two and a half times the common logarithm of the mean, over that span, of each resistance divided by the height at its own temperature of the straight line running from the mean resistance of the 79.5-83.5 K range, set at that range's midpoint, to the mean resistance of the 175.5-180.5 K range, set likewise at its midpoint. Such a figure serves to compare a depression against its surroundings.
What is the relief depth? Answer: 0.055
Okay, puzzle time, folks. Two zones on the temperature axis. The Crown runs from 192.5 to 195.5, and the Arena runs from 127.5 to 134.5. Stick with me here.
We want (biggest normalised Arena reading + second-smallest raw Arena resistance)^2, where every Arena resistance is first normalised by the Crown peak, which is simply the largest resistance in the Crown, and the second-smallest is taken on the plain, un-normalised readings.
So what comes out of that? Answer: 16.1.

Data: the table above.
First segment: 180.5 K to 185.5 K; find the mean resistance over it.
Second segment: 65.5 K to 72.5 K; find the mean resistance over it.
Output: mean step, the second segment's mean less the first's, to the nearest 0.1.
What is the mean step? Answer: -0.5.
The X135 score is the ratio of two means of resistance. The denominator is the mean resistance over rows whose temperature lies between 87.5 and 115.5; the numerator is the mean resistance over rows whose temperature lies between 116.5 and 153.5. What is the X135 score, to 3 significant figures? 1.10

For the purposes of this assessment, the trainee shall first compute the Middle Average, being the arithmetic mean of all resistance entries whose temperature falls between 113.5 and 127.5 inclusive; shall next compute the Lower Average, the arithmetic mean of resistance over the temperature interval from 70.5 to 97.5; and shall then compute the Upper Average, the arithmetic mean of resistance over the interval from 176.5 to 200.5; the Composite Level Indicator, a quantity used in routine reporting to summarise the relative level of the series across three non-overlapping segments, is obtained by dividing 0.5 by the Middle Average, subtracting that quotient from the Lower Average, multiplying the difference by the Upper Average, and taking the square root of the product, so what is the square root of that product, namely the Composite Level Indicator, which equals 3.50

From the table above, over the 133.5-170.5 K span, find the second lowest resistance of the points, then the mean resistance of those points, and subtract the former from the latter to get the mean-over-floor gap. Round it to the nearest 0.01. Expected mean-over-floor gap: 0.20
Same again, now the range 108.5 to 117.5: 0.16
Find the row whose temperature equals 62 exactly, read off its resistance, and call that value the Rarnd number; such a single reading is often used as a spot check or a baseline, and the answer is 3.1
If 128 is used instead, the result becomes 3.29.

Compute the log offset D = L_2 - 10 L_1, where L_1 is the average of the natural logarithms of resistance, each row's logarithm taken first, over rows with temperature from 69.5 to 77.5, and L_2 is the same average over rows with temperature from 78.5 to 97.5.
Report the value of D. -11.1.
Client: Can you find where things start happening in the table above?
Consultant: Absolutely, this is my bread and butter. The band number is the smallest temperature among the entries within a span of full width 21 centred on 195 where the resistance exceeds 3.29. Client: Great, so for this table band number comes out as 185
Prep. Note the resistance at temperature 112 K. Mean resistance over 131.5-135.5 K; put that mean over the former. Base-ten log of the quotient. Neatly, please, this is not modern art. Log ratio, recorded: 0.041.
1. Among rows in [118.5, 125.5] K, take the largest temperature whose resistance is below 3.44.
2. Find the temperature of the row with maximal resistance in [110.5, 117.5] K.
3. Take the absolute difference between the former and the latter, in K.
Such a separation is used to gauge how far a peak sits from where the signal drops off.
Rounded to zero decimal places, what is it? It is 10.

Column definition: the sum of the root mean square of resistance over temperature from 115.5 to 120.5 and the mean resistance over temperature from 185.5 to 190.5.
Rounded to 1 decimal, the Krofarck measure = 7.0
